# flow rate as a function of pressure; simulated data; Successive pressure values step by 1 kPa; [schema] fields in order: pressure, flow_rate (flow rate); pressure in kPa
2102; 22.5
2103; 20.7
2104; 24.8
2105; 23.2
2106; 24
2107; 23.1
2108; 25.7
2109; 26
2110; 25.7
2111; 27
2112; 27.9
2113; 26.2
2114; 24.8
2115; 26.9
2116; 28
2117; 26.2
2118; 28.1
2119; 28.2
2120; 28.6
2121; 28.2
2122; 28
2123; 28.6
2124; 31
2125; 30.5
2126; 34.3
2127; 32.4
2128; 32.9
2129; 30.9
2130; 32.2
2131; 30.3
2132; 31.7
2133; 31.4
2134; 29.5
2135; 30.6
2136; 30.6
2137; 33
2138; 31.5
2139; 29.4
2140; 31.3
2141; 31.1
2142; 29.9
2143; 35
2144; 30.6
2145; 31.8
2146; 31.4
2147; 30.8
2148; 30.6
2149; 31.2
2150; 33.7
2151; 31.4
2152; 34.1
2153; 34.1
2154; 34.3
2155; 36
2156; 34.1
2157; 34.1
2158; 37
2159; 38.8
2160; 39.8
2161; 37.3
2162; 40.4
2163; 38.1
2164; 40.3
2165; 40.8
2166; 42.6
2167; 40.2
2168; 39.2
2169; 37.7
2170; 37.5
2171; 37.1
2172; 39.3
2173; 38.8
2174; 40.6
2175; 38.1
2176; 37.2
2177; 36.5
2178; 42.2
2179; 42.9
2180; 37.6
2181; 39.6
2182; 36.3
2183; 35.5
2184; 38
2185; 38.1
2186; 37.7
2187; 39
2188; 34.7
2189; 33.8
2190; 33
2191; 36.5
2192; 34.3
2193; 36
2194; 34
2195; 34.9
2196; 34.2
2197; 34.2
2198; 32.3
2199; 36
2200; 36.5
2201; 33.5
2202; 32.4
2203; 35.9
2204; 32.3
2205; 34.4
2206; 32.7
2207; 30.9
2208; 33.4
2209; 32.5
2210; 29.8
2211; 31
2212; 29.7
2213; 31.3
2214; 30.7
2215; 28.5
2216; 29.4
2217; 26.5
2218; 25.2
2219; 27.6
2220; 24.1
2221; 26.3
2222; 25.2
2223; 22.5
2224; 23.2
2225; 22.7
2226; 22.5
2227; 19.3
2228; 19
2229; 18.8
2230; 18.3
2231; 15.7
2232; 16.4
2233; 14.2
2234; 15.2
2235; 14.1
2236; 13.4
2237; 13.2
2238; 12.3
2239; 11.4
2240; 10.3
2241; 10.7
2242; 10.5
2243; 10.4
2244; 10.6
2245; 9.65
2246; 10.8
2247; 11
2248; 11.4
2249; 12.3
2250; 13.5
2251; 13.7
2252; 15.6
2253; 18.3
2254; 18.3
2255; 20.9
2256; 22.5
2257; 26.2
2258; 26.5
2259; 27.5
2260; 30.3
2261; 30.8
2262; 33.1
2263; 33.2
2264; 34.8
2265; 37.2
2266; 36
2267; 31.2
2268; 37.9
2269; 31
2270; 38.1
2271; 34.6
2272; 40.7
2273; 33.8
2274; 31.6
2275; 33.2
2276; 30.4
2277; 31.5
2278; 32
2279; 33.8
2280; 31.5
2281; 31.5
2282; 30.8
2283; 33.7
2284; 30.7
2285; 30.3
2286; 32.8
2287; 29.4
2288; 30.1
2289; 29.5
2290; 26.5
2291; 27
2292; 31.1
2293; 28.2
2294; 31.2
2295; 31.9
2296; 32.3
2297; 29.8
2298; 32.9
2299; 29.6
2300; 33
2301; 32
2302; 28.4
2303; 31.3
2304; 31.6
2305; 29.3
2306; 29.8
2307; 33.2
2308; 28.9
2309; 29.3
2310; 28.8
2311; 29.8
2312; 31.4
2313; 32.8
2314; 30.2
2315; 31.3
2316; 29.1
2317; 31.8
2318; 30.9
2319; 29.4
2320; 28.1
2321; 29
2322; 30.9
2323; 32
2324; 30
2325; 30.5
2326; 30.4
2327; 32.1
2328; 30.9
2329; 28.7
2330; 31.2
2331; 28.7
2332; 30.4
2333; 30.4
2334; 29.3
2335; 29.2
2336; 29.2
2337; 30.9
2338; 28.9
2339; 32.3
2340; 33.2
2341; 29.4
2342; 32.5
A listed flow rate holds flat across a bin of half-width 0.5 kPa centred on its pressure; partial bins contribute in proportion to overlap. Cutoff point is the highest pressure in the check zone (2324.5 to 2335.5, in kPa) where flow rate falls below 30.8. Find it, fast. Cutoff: 2335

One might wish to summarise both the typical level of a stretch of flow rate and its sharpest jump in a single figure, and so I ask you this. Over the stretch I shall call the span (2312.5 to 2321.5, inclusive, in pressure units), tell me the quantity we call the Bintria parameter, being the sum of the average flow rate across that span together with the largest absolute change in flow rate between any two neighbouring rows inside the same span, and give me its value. 33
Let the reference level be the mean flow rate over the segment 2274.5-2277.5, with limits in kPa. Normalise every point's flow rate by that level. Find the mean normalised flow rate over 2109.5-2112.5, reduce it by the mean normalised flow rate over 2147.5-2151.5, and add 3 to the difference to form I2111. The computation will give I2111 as 2.85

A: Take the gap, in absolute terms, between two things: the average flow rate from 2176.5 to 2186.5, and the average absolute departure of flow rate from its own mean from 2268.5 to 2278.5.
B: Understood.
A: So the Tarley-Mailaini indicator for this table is 36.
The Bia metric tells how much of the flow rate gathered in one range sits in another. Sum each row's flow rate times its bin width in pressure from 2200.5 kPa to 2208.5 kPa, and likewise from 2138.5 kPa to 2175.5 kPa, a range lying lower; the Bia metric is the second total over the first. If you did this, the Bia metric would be 5.0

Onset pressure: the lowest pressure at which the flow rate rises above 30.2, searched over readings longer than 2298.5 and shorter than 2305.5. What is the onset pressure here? 2300 kPa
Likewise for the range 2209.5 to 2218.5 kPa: 2211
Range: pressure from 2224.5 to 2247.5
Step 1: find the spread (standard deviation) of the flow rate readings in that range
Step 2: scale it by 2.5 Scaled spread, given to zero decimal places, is 10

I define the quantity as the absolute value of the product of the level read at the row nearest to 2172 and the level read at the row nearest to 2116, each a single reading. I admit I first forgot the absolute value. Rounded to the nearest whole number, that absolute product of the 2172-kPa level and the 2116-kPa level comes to 1100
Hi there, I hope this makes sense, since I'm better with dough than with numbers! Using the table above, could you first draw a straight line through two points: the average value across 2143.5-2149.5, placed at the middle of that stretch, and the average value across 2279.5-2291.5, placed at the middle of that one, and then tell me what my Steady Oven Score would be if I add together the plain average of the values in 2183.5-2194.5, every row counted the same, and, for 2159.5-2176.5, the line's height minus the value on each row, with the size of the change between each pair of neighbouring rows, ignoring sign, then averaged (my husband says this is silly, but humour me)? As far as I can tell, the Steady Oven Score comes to 38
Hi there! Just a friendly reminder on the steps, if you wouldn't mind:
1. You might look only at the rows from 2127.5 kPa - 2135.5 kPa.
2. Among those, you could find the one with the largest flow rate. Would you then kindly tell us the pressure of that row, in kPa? 2128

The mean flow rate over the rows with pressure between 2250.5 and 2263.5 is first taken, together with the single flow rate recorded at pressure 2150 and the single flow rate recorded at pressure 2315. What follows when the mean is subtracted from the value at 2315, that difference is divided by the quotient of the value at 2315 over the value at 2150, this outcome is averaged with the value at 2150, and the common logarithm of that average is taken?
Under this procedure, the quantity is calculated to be 1.3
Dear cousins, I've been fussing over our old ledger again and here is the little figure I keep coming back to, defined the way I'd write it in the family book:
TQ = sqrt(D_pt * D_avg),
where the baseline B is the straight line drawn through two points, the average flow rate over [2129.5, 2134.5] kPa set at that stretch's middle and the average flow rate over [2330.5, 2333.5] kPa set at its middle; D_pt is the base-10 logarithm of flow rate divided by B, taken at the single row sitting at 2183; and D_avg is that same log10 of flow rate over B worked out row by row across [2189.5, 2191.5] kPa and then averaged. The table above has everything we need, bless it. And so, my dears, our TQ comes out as 0.06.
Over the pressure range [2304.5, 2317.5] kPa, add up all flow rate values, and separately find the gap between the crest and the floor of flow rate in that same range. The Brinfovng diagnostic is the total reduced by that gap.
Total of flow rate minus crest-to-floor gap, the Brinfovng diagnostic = 391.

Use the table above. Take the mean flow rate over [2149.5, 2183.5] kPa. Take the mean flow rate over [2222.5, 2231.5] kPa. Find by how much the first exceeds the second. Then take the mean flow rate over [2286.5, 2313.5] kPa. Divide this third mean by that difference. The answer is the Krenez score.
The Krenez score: 2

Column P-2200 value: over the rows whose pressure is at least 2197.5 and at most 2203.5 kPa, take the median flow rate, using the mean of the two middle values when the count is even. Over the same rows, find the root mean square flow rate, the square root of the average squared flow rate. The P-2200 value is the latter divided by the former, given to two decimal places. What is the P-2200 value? 0.99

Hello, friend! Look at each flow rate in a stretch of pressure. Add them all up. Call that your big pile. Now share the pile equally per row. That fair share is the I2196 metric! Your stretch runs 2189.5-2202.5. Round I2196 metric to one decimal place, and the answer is 34.4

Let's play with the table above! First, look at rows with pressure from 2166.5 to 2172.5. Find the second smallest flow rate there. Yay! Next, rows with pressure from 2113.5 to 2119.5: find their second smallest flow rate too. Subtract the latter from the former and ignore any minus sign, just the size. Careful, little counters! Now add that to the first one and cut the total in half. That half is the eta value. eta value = 24.4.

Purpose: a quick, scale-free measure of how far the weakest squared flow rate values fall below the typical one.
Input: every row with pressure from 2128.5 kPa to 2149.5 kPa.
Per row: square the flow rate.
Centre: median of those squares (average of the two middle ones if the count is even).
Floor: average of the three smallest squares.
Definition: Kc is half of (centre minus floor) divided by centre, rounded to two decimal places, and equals 0.05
